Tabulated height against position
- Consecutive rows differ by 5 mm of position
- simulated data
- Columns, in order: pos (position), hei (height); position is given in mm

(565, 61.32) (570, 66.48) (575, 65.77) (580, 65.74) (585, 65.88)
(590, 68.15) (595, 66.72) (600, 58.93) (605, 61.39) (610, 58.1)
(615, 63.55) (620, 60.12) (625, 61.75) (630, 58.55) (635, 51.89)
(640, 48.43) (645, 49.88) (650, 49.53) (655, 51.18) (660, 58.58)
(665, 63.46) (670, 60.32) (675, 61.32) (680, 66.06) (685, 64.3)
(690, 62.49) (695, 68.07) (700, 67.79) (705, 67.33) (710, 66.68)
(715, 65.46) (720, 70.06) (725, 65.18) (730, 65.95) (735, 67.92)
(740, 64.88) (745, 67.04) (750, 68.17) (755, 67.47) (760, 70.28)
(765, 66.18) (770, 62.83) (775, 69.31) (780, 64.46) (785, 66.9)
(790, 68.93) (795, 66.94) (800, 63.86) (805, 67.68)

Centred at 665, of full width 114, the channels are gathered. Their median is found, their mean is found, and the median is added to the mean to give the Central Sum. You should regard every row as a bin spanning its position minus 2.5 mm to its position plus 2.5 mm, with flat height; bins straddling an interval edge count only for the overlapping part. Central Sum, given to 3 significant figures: 122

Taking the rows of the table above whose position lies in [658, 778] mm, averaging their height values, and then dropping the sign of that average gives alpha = 65.7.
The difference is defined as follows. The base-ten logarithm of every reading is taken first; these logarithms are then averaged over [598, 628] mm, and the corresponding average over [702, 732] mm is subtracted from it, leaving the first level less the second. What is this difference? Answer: -0.042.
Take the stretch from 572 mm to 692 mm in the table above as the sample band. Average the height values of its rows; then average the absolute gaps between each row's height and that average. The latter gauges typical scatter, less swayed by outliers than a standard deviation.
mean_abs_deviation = 4.6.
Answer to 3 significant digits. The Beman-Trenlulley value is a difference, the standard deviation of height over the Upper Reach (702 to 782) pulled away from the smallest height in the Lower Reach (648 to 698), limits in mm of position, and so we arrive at 47.5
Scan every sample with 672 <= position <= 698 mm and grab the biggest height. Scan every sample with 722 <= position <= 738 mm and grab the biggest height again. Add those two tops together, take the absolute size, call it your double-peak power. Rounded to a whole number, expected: 136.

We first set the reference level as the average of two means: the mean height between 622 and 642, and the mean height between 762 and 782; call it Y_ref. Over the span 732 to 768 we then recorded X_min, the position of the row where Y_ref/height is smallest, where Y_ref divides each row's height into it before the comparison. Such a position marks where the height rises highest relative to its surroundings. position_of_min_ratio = 760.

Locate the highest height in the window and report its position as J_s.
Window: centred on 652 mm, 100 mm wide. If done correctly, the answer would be 695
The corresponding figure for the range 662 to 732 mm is 720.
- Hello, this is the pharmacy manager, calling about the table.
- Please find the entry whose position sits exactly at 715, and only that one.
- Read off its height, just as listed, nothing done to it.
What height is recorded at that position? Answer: 65.46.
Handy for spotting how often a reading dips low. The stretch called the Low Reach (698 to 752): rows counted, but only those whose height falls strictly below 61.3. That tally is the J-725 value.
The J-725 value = 0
